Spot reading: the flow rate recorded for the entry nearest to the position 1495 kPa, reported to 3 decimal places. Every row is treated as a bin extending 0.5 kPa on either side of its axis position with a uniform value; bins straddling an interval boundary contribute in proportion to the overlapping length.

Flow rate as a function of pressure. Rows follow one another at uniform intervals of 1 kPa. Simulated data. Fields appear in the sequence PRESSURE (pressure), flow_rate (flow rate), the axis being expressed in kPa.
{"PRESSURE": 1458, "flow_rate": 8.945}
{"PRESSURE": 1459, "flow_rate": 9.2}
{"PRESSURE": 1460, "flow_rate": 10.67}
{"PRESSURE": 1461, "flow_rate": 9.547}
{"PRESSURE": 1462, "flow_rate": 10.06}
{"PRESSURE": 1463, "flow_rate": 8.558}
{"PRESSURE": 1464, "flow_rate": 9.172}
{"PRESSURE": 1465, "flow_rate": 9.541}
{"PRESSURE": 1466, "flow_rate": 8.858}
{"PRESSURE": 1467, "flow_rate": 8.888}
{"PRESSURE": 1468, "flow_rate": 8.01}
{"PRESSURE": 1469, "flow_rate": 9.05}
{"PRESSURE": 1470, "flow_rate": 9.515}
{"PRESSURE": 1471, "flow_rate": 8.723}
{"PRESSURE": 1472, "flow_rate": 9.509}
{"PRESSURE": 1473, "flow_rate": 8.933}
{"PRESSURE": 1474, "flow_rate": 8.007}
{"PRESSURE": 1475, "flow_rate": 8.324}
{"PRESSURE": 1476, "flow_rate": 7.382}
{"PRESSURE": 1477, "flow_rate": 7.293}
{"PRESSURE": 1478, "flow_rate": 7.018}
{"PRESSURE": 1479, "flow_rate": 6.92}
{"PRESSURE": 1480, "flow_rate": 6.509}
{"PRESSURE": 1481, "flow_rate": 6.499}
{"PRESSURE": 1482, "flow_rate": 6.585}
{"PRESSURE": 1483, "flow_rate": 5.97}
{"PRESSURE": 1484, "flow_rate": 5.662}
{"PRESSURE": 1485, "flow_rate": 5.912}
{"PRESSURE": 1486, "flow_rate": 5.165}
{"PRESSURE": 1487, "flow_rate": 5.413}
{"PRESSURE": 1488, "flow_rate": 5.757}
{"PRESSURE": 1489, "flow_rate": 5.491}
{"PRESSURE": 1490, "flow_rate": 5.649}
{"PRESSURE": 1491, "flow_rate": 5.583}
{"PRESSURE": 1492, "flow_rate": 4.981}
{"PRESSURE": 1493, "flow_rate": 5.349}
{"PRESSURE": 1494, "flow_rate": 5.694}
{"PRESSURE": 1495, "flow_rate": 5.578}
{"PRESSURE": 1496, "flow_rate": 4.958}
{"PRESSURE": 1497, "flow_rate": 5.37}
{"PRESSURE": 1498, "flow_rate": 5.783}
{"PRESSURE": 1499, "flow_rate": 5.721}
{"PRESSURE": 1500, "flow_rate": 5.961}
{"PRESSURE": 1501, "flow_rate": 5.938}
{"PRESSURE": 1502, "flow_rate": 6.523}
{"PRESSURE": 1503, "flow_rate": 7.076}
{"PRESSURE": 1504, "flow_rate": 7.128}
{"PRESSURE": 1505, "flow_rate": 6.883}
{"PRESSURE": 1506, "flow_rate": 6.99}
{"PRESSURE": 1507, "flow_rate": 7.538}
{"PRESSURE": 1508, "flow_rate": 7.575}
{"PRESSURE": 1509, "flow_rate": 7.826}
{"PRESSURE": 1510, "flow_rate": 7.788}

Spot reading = 5.578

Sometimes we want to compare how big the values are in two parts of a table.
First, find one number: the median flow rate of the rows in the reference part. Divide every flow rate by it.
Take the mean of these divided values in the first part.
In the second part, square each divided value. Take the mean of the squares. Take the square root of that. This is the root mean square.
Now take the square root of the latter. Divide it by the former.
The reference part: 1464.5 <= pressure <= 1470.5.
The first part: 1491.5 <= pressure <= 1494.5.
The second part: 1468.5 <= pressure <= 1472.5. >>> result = 1.70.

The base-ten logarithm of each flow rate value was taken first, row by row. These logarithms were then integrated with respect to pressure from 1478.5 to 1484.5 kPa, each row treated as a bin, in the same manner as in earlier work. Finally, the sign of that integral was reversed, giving -5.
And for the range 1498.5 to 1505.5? -6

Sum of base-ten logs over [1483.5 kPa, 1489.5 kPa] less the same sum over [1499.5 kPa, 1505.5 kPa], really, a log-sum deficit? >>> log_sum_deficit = -0.4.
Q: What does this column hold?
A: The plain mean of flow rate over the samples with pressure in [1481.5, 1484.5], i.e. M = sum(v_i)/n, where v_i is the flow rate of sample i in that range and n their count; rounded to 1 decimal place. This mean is 6.1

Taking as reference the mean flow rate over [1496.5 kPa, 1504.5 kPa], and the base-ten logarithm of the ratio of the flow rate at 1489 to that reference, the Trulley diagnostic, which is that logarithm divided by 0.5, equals -0.10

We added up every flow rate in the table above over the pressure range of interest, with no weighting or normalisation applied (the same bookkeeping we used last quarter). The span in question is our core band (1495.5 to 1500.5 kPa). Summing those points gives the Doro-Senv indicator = 28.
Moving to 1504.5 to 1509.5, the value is 37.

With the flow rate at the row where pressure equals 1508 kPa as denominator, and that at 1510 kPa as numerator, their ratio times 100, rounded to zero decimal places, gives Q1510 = 103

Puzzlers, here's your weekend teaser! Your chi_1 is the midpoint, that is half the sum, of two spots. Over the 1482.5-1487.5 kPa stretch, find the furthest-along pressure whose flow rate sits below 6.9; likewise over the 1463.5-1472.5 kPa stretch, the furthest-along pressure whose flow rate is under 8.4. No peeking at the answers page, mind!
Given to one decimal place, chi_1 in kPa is 1477.5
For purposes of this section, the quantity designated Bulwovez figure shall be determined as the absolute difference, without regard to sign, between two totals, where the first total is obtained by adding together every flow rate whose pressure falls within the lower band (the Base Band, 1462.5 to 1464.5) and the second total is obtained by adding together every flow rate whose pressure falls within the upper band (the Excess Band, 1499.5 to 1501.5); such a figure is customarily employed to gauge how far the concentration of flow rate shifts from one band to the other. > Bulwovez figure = 5.8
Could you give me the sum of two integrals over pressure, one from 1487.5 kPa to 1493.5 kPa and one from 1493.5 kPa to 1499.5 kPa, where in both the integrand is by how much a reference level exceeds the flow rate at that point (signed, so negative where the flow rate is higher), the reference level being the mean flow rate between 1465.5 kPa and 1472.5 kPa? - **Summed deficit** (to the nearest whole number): 41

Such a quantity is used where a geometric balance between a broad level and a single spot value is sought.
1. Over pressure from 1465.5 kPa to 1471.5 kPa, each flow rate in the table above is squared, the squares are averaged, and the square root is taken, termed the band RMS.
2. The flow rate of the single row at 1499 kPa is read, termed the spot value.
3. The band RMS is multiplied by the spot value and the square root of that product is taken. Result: 7.1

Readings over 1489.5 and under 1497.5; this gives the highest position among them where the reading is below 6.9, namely 1497 kPa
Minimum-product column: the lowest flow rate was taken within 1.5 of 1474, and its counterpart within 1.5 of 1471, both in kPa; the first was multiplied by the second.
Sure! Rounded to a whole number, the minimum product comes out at 70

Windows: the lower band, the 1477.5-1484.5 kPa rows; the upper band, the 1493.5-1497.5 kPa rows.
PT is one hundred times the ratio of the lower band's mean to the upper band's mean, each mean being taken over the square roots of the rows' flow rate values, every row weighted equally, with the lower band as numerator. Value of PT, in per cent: 109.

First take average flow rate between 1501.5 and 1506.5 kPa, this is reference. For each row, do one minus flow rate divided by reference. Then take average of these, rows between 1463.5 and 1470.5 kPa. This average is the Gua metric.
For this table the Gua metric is -0.30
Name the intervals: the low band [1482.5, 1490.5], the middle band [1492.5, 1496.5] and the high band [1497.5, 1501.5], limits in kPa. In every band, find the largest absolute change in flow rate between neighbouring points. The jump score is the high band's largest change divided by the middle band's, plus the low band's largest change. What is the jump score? 1.1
